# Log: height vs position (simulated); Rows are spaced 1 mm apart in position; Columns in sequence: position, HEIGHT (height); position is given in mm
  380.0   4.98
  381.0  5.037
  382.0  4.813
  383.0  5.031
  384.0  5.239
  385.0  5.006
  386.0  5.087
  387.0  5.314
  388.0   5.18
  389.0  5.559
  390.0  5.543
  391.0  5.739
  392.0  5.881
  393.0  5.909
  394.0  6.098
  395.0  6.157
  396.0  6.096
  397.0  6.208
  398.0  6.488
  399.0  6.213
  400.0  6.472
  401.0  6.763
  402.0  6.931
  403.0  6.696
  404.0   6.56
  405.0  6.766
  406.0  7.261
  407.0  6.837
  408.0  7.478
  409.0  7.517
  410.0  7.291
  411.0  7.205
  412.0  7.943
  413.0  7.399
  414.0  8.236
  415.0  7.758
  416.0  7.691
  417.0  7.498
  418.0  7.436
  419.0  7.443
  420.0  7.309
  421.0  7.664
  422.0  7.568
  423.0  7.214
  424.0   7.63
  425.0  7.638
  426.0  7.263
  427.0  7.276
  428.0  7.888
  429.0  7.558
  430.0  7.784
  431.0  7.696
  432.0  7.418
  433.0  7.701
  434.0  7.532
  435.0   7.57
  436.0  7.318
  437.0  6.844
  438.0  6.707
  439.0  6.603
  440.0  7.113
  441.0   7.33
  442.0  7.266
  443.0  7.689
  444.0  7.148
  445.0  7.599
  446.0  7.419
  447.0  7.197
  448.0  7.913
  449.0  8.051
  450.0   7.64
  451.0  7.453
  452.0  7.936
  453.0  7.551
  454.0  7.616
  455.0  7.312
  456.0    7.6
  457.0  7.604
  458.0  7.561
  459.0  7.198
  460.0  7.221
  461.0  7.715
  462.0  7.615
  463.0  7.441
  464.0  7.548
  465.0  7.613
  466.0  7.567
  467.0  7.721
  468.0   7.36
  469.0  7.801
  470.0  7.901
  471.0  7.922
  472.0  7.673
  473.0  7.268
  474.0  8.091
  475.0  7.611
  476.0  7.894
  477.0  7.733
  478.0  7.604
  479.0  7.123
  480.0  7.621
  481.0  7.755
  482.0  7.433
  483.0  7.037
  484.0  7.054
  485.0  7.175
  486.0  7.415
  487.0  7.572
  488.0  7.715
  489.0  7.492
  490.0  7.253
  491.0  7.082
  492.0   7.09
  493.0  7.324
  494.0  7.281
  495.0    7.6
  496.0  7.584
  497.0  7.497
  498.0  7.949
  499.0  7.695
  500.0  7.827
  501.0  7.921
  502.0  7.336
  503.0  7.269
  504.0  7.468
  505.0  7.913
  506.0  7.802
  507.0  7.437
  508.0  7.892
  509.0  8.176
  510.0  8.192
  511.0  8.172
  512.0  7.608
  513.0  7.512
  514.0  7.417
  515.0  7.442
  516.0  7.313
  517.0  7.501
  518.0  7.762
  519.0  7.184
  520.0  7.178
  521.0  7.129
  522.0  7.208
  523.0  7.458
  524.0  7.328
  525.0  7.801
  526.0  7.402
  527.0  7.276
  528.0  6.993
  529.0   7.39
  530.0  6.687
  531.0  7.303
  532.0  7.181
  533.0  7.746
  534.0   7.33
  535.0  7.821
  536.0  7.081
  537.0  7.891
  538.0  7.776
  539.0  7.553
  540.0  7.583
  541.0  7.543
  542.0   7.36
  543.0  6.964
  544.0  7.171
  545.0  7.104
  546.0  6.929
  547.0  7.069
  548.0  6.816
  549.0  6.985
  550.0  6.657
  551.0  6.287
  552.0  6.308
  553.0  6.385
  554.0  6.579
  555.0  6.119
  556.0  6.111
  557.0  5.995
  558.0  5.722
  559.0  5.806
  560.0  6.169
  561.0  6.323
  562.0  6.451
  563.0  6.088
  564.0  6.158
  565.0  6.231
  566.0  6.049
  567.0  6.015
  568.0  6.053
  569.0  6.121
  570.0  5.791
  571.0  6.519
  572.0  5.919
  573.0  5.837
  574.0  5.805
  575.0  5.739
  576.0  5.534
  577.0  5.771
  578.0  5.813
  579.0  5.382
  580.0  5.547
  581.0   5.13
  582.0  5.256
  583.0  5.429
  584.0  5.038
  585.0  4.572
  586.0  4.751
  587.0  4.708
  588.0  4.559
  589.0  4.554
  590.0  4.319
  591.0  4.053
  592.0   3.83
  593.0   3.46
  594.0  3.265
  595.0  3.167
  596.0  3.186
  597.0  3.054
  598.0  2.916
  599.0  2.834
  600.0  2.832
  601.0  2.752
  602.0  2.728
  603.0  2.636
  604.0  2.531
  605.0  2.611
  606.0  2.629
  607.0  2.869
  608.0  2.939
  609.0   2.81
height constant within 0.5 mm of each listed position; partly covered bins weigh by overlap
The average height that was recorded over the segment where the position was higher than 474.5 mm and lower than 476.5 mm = 7.75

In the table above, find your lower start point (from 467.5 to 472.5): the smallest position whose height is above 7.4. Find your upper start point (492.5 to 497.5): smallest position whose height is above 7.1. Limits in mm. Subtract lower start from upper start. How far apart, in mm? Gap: 24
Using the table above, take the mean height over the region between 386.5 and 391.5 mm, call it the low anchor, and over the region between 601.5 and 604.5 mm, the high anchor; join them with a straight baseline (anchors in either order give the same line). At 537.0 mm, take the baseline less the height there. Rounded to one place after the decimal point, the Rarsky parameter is -4.4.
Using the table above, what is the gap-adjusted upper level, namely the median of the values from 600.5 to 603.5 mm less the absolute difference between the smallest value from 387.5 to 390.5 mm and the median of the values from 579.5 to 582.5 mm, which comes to 2.7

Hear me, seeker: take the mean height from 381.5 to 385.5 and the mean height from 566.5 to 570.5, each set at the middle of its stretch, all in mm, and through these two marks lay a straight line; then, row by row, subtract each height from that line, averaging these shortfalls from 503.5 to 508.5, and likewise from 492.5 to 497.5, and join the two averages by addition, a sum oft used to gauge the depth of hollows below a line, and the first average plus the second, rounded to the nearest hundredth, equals -3.88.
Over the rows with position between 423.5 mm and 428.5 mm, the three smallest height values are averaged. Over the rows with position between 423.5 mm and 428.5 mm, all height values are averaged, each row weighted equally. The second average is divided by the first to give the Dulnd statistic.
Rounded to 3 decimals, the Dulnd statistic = 1.020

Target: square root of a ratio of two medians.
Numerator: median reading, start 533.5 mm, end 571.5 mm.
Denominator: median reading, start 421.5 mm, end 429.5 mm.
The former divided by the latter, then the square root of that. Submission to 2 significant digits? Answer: 0.93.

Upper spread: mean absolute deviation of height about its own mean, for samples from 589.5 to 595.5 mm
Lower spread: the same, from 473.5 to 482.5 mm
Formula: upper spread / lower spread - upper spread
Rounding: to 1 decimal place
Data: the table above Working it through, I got 1.6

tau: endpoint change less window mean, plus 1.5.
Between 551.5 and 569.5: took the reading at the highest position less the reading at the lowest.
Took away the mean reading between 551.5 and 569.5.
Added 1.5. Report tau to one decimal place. -4.8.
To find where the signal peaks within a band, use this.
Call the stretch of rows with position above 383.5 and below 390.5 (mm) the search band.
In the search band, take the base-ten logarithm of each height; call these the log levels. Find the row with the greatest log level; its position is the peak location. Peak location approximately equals 389.0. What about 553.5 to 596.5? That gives 554.0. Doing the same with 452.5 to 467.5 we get 467.0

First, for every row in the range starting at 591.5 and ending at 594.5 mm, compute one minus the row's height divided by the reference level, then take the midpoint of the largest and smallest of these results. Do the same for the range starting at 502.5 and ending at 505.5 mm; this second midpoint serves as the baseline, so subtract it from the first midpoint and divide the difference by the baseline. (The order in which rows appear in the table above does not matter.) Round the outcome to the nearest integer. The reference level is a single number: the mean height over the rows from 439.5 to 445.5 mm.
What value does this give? -17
